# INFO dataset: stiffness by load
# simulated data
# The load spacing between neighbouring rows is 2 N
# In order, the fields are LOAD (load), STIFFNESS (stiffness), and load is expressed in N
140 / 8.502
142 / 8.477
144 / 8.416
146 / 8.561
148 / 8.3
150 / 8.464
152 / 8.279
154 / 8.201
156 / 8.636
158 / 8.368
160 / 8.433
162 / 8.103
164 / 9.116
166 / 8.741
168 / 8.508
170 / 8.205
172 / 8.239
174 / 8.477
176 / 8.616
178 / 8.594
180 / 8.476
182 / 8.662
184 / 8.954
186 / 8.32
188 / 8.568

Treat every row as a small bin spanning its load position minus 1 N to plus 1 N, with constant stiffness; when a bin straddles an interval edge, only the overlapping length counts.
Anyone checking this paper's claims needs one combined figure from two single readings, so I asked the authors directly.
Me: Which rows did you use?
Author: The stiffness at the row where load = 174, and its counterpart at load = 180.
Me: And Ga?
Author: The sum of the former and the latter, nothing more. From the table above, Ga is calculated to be 17.0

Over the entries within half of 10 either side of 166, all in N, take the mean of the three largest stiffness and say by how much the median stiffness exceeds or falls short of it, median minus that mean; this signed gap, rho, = -0.28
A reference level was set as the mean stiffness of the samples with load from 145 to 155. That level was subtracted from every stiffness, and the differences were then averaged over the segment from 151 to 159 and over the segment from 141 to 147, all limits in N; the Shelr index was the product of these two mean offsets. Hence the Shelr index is 0.001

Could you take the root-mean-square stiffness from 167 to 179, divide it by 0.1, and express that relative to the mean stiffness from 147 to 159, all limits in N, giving 10.1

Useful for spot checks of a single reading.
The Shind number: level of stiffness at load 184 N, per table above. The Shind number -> 8.954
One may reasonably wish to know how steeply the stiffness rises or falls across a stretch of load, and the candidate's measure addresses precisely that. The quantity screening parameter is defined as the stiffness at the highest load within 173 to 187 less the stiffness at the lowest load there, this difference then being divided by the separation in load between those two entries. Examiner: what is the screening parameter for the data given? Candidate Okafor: -0.013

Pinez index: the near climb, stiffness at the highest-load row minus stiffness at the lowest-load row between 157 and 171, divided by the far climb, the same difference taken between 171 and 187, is -2.0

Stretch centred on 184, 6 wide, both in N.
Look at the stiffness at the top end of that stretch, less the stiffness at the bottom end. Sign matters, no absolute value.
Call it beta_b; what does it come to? -0.34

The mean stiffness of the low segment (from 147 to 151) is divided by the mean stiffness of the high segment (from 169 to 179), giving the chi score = 0.995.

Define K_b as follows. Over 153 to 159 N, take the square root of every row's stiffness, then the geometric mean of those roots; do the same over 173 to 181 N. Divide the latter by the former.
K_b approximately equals 1.01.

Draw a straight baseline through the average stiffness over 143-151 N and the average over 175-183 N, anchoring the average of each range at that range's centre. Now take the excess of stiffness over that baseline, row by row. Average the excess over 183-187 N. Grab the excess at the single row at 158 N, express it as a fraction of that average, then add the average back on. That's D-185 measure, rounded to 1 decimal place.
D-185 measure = -5.5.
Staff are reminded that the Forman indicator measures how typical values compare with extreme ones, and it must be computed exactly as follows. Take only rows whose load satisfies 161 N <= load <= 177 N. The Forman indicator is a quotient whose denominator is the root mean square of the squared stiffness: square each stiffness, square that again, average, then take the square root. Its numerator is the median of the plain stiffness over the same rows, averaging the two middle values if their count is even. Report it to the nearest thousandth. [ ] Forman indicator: 0.117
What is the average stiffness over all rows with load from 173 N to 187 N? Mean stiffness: 8.59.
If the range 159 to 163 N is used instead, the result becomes 8.27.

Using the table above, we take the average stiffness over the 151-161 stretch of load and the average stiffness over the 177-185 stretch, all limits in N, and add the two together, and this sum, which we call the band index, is 17.1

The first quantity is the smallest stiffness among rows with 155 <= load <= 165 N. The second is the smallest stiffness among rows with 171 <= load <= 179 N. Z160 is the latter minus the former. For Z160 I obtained 0.14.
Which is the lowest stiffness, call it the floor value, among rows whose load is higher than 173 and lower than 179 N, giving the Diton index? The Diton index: 8.477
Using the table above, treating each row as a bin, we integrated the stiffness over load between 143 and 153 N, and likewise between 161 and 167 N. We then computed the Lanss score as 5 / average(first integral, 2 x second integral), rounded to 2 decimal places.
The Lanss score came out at 0.05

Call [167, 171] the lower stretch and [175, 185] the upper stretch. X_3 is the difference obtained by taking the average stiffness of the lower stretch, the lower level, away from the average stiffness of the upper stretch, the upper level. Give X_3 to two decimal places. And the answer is 0.30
